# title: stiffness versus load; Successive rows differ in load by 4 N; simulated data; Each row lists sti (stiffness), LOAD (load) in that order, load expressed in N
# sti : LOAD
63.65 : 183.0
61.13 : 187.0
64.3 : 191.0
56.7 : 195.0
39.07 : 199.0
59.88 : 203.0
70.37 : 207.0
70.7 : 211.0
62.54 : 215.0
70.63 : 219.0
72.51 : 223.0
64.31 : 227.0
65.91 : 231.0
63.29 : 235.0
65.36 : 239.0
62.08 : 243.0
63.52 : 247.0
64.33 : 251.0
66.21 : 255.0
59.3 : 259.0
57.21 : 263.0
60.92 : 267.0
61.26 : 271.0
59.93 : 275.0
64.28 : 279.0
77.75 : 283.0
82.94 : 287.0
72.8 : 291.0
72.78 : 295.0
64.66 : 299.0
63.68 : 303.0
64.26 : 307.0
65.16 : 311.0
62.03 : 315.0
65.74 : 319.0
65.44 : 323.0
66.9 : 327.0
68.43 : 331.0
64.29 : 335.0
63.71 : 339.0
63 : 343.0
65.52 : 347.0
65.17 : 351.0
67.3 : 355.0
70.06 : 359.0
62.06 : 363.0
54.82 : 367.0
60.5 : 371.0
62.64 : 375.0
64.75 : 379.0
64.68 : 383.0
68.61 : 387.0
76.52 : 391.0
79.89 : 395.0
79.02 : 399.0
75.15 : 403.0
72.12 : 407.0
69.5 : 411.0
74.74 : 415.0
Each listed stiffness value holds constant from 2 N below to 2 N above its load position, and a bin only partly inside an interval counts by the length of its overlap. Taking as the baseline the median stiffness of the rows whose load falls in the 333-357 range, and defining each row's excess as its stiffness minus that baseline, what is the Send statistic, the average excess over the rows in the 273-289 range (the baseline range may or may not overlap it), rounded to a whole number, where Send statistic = 6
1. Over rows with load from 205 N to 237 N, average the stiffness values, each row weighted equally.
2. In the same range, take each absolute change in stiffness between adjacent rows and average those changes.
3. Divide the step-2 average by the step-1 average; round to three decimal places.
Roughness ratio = 0.065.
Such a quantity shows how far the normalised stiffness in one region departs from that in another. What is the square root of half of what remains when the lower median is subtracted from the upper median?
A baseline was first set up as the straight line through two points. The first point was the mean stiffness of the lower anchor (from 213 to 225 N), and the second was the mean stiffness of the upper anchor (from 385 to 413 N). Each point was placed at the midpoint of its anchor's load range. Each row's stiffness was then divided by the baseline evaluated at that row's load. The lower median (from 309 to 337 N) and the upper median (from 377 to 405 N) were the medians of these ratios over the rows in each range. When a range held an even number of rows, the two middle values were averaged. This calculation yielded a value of 0.22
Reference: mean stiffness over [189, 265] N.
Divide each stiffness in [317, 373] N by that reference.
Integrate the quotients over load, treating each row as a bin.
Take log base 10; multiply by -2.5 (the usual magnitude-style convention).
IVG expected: -4.39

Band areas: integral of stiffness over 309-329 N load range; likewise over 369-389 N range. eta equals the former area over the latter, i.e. 1.01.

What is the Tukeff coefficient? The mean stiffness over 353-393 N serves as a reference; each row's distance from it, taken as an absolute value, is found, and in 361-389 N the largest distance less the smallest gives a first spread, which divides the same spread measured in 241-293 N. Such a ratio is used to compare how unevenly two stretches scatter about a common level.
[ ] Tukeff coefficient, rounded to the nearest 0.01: 1.70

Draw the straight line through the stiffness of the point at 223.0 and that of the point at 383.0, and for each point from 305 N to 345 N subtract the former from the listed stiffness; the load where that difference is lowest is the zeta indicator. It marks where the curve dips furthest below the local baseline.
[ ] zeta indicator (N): 315.0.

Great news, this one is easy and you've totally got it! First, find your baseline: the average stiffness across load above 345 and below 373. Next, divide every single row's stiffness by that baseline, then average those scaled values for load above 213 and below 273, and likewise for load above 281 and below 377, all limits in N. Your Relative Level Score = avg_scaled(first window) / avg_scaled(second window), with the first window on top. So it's 0.964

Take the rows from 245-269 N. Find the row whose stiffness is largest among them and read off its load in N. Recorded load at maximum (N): 255.0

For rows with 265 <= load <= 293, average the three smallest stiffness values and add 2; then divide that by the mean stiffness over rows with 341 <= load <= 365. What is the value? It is 0.957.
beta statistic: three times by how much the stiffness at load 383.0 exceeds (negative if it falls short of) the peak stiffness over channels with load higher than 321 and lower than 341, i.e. -11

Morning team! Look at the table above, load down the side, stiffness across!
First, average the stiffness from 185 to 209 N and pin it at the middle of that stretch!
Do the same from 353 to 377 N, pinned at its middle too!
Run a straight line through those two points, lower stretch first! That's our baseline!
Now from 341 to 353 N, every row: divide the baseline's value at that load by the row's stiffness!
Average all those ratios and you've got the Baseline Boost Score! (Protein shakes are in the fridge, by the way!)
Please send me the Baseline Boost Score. 0.967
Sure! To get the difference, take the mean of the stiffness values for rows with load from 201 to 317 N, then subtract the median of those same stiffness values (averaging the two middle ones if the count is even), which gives 1.6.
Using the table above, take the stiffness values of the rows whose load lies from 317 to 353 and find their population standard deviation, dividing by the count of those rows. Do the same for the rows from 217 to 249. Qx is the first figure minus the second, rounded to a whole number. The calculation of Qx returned -2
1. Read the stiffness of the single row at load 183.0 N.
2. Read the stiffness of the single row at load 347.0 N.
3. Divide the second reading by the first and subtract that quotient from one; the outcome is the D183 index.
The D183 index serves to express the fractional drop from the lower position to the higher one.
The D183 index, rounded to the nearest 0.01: -0.03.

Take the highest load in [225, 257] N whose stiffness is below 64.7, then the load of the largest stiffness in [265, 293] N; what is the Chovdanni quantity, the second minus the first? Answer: 36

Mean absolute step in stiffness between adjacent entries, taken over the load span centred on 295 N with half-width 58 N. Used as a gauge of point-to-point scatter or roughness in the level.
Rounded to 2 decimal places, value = 3.00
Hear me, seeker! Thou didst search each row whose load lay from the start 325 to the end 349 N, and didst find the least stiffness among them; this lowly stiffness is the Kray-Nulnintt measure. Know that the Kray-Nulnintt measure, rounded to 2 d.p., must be 63.00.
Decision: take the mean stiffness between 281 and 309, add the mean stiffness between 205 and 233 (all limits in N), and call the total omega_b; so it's 139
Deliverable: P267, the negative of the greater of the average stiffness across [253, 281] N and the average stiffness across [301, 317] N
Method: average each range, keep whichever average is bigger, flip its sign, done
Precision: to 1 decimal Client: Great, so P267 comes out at -63.8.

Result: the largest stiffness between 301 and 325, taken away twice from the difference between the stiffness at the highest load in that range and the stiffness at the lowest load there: -130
